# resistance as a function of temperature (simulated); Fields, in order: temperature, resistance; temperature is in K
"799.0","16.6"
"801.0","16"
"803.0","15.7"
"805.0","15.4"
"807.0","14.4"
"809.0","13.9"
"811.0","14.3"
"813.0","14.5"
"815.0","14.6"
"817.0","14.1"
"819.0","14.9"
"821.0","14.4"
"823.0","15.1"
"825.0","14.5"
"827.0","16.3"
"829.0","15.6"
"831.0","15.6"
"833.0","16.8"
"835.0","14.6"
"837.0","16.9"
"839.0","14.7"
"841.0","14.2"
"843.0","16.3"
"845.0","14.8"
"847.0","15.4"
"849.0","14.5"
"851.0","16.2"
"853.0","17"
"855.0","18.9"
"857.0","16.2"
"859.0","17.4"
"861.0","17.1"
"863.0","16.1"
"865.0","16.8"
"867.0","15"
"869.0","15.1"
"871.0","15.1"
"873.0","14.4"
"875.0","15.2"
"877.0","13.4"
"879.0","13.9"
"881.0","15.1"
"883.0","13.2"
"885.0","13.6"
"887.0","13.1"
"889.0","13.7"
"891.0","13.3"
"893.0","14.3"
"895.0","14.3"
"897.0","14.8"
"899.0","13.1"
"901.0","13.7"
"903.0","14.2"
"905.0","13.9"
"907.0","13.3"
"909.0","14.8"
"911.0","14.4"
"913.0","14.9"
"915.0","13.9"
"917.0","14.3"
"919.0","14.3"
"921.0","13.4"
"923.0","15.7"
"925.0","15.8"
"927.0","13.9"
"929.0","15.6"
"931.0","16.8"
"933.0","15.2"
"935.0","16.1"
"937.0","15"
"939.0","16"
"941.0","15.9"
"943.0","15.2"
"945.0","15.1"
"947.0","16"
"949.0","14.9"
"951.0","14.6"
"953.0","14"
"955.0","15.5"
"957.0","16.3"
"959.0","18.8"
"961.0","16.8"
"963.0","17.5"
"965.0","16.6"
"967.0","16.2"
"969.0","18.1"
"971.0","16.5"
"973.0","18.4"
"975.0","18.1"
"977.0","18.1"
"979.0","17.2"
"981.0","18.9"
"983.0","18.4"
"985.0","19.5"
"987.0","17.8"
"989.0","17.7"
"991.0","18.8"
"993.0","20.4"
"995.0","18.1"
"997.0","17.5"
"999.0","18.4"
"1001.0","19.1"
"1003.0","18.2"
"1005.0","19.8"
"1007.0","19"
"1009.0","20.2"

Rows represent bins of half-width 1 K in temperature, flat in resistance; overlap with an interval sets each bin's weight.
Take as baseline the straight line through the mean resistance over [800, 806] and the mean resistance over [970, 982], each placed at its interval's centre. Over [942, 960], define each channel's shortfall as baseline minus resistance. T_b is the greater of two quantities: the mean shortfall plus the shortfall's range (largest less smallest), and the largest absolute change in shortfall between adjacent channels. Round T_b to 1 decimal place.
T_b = 6.7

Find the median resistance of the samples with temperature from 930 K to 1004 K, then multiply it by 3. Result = 52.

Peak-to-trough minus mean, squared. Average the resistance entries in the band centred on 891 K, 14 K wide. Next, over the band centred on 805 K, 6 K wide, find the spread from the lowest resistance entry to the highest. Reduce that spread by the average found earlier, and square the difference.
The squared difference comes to 158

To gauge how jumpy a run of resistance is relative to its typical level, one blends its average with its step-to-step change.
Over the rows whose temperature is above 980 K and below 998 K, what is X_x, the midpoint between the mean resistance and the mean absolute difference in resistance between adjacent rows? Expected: 9.8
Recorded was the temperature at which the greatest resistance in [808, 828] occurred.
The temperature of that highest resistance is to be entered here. 827.0 K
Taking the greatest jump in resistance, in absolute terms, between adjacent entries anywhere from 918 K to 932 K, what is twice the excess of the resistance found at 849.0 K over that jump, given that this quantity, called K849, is 24.4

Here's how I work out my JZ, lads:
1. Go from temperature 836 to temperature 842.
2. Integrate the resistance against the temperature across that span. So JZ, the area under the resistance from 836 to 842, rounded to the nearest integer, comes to 92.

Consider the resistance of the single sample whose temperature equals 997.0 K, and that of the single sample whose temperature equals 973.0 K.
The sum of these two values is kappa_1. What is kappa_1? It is 36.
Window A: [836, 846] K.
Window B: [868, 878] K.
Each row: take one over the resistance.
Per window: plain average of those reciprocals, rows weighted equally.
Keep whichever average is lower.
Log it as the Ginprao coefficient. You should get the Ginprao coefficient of 0.065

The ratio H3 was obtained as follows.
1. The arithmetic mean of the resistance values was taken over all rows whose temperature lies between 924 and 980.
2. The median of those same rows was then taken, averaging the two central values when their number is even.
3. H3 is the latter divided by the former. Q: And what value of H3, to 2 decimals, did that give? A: 0.99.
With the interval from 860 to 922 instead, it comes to 0.99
